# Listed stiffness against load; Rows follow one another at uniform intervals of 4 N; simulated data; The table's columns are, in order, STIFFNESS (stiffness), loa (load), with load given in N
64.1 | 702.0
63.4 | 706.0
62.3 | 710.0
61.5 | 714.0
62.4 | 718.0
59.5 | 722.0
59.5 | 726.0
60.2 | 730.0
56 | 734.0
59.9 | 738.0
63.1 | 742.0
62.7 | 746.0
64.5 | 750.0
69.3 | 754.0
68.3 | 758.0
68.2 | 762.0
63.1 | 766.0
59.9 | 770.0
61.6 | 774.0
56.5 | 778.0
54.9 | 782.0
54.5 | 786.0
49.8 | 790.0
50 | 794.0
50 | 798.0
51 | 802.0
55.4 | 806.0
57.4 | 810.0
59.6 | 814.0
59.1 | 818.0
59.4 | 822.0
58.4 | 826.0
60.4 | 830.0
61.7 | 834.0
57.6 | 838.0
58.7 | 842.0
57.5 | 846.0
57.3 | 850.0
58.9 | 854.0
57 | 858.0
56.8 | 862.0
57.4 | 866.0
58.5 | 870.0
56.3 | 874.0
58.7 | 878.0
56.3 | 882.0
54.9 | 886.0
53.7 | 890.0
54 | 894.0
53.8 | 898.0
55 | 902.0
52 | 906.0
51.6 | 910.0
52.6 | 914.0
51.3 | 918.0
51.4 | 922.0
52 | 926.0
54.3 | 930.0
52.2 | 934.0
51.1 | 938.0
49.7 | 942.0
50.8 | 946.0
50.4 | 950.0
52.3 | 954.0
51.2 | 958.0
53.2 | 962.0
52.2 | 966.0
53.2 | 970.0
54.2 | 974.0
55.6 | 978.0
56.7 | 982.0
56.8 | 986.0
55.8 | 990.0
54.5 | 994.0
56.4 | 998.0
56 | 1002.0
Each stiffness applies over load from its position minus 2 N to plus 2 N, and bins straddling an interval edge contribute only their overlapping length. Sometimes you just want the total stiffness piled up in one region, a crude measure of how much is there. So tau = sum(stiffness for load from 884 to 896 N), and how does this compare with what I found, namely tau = 163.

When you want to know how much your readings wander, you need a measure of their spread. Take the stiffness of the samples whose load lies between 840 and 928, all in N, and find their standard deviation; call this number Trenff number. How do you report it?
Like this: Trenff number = 2.6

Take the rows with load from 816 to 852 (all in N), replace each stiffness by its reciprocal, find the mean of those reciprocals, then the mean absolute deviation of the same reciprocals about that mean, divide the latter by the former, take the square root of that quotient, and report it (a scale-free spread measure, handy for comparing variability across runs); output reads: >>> 0.14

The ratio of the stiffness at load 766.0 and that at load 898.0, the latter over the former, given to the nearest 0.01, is 0.85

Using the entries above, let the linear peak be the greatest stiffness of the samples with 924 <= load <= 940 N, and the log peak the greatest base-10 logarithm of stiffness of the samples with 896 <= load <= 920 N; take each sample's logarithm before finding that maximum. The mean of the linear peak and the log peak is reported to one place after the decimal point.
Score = 28.0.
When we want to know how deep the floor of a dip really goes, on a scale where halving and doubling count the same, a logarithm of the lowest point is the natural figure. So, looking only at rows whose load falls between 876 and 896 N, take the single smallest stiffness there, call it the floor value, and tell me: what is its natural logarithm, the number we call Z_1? 3.98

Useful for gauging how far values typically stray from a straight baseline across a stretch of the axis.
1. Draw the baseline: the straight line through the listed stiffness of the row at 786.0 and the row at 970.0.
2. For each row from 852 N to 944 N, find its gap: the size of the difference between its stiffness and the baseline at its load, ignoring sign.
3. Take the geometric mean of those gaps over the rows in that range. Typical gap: 1.5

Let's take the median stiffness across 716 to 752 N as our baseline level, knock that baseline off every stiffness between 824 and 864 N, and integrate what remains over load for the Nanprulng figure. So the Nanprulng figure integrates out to -71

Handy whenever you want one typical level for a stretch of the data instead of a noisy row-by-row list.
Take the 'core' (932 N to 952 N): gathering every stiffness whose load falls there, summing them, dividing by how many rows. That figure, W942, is 50.8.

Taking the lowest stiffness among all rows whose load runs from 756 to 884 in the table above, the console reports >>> 49.8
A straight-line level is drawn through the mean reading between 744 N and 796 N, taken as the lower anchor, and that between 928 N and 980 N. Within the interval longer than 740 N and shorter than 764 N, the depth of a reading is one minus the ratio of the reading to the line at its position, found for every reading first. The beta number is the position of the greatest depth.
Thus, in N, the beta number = 746.0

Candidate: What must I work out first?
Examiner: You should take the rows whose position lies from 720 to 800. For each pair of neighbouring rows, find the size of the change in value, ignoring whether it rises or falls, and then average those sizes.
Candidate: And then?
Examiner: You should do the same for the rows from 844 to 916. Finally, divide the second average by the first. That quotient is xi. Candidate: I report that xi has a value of 0.57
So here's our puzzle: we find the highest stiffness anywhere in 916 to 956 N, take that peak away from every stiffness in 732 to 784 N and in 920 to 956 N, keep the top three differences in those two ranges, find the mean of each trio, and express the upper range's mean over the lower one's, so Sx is -0.10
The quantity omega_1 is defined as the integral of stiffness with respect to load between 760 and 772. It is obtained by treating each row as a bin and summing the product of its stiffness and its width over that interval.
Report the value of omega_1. 765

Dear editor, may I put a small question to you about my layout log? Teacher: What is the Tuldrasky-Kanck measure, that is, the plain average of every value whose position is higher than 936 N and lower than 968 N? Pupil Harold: 51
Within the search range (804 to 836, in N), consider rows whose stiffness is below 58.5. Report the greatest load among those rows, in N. 826.0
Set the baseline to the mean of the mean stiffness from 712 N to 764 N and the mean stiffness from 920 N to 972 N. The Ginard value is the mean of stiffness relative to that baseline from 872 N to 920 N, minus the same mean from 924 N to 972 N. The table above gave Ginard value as 2.3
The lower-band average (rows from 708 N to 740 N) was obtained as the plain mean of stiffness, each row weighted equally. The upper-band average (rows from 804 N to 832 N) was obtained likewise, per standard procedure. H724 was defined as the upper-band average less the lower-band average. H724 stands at -1.6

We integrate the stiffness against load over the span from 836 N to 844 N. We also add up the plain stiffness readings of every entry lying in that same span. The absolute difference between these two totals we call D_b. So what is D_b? 349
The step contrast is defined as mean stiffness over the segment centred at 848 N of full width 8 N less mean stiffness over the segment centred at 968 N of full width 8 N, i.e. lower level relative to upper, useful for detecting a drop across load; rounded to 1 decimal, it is 4.7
